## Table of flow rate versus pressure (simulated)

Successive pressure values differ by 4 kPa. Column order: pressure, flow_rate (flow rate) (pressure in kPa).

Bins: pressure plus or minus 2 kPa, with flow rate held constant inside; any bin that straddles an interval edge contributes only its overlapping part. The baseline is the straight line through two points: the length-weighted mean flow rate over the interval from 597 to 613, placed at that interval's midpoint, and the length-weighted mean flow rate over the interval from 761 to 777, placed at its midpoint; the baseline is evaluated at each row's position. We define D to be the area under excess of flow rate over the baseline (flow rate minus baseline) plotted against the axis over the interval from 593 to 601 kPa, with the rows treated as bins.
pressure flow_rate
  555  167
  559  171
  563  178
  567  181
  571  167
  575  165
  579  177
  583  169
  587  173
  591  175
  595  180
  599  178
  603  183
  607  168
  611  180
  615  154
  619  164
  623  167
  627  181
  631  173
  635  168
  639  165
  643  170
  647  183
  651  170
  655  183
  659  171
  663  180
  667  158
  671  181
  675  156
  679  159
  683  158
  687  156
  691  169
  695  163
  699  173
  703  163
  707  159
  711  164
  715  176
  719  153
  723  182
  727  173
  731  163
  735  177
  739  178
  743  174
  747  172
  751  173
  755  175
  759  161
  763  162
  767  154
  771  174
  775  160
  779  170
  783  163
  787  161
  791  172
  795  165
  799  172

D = 8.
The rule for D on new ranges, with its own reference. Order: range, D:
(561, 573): -64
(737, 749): 118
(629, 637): -34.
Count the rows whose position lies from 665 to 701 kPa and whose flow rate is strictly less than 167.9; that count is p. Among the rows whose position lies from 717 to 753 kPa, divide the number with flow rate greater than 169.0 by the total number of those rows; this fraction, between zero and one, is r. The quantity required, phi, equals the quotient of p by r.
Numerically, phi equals 7.7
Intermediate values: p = 6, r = 0.78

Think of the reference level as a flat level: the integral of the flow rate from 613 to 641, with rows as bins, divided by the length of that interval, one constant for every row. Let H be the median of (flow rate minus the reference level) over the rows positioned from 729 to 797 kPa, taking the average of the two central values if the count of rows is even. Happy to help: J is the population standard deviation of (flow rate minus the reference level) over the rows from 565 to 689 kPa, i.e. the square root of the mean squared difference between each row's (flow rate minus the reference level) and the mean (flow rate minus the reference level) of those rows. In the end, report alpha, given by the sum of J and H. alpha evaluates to 11.5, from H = 2.6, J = 8.9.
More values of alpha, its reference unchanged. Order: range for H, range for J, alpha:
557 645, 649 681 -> 14.9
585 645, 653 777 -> 14.6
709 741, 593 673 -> 15.6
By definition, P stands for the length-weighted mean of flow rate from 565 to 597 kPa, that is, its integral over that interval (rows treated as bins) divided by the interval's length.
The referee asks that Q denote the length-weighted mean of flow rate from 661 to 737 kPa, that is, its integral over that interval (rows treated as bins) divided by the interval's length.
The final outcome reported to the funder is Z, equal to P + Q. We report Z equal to 340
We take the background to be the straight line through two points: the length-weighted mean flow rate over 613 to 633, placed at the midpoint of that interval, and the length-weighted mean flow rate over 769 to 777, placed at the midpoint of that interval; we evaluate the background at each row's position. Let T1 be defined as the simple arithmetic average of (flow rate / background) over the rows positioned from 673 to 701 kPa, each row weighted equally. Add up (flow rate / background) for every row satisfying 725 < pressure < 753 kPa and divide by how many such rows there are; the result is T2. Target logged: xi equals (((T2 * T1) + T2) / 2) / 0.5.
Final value 2.03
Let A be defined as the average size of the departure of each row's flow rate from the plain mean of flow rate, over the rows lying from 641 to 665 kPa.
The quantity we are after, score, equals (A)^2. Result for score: 34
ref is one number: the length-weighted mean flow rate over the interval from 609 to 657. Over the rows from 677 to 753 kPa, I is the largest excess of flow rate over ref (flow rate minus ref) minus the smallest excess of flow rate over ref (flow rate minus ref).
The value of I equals 29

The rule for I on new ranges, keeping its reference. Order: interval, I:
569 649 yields 29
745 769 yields 21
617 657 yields 19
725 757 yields 15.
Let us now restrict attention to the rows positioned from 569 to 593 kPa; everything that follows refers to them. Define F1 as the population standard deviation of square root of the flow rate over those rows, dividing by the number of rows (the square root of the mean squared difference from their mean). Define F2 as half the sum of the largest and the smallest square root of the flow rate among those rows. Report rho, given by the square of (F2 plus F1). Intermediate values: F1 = 0.17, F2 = 13.1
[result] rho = 175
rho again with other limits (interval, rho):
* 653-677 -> 180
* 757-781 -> 171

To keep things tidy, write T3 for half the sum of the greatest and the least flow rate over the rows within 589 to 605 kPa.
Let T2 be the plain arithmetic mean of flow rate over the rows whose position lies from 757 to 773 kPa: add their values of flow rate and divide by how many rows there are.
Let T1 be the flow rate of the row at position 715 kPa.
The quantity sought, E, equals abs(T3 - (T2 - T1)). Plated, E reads 192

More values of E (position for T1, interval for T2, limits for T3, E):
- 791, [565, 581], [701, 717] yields 167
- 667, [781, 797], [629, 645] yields 162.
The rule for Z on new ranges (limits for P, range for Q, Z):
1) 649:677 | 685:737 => 338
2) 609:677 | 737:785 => 339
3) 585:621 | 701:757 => 343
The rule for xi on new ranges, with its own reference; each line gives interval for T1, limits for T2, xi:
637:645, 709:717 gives 2.03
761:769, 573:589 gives 1.98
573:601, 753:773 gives 2.01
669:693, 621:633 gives 2.04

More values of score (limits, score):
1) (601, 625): 66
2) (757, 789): 20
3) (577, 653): 37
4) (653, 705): 73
